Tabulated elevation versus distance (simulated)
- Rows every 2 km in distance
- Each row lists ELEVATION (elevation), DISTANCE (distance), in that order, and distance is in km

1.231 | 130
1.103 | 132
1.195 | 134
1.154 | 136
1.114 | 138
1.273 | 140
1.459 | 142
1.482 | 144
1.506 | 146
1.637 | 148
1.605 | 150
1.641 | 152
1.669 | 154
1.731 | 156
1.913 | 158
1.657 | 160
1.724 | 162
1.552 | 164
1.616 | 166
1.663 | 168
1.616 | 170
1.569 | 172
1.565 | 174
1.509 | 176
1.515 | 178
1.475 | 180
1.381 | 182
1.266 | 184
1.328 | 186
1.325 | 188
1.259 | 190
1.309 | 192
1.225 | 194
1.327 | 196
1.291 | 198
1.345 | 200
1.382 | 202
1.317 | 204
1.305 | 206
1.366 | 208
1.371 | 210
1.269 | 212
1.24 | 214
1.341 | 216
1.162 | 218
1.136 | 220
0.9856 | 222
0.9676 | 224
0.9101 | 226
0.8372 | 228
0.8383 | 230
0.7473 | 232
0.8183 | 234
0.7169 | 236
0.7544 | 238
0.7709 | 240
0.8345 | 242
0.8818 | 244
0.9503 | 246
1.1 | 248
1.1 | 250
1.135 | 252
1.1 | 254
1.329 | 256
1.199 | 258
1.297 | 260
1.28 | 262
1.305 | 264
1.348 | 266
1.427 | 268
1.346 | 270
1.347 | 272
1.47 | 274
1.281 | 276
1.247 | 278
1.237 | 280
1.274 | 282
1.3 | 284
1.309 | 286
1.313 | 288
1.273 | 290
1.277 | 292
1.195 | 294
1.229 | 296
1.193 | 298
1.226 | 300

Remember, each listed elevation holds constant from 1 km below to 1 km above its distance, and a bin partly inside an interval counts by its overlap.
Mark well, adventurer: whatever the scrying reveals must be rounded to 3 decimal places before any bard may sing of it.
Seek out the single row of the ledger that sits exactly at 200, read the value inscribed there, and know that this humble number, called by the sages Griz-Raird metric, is 1.345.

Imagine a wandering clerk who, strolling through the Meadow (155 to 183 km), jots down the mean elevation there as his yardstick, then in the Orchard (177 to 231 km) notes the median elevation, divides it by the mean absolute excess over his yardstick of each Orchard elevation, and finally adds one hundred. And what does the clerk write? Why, 104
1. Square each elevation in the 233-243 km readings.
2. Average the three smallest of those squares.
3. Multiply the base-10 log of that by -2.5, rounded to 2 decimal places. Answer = 0.63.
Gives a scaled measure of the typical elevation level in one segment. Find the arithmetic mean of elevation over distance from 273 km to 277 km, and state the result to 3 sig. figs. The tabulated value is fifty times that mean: 68.8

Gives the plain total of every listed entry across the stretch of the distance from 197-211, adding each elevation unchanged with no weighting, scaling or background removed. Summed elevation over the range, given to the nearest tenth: 9.4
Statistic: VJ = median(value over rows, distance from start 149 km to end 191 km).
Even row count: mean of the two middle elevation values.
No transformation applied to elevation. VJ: 1.57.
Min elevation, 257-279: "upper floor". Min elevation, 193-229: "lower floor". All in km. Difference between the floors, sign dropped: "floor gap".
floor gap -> 0.36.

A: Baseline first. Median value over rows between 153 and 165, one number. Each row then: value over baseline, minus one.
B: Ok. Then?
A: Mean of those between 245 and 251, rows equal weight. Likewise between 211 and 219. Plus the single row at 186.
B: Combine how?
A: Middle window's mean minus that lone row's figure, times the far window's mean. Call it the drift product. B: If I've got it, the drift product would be 0.017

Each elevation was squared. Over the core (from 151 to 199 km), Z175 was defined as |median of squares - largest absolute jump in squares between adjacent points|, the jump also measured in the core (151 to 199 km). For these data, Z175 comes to 1.4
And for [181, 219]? 1.3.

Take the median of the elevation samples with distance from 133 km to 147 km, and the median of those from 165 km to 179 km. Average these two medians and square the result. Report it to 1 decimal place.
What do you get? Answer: 2.0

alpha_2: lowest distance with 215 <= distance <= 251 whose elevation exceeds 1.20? 216 km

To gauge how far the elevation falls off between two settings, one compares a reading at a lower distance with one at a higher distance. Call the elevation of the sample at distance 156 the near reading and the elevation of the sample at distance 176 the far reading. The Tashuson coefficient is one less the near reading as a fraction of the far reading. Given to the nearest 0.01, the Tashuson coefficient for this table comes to -0.15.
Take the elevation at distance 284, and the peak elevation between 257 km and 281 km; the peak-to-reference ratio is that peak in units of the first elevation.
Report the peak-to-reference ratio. 1.13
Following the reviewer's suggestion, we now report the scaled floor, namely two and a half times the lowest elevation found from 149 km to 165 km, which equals 3.88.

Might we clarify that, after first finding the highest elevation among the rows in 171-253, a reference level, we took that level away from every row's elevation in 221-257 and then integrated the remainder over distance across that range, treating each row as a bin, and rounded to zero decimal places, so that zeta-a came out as -23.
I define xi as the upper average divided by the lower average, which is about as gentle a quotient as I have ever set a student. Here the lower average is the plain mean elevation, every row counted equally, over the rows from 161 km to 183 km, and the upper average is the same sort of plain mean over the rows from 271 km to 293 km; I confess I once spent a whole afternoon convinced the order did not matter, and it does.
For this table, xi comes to 0.83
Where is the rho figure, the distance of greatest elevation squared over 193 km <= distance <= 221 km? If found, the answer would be 202 km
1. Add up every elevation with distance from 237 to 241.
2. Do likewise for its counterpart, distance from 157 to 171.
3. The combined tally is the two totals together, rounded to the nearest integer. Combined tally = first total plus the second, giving 13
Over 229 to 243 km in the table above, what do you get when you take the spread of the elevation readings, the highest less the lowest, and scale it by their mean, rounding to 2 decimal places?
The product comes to 0.10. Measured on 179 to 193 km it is 0.29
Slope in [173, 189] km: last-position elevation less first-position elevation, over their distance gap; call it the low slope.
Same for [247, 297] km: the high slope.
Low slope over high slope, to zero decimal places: -6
